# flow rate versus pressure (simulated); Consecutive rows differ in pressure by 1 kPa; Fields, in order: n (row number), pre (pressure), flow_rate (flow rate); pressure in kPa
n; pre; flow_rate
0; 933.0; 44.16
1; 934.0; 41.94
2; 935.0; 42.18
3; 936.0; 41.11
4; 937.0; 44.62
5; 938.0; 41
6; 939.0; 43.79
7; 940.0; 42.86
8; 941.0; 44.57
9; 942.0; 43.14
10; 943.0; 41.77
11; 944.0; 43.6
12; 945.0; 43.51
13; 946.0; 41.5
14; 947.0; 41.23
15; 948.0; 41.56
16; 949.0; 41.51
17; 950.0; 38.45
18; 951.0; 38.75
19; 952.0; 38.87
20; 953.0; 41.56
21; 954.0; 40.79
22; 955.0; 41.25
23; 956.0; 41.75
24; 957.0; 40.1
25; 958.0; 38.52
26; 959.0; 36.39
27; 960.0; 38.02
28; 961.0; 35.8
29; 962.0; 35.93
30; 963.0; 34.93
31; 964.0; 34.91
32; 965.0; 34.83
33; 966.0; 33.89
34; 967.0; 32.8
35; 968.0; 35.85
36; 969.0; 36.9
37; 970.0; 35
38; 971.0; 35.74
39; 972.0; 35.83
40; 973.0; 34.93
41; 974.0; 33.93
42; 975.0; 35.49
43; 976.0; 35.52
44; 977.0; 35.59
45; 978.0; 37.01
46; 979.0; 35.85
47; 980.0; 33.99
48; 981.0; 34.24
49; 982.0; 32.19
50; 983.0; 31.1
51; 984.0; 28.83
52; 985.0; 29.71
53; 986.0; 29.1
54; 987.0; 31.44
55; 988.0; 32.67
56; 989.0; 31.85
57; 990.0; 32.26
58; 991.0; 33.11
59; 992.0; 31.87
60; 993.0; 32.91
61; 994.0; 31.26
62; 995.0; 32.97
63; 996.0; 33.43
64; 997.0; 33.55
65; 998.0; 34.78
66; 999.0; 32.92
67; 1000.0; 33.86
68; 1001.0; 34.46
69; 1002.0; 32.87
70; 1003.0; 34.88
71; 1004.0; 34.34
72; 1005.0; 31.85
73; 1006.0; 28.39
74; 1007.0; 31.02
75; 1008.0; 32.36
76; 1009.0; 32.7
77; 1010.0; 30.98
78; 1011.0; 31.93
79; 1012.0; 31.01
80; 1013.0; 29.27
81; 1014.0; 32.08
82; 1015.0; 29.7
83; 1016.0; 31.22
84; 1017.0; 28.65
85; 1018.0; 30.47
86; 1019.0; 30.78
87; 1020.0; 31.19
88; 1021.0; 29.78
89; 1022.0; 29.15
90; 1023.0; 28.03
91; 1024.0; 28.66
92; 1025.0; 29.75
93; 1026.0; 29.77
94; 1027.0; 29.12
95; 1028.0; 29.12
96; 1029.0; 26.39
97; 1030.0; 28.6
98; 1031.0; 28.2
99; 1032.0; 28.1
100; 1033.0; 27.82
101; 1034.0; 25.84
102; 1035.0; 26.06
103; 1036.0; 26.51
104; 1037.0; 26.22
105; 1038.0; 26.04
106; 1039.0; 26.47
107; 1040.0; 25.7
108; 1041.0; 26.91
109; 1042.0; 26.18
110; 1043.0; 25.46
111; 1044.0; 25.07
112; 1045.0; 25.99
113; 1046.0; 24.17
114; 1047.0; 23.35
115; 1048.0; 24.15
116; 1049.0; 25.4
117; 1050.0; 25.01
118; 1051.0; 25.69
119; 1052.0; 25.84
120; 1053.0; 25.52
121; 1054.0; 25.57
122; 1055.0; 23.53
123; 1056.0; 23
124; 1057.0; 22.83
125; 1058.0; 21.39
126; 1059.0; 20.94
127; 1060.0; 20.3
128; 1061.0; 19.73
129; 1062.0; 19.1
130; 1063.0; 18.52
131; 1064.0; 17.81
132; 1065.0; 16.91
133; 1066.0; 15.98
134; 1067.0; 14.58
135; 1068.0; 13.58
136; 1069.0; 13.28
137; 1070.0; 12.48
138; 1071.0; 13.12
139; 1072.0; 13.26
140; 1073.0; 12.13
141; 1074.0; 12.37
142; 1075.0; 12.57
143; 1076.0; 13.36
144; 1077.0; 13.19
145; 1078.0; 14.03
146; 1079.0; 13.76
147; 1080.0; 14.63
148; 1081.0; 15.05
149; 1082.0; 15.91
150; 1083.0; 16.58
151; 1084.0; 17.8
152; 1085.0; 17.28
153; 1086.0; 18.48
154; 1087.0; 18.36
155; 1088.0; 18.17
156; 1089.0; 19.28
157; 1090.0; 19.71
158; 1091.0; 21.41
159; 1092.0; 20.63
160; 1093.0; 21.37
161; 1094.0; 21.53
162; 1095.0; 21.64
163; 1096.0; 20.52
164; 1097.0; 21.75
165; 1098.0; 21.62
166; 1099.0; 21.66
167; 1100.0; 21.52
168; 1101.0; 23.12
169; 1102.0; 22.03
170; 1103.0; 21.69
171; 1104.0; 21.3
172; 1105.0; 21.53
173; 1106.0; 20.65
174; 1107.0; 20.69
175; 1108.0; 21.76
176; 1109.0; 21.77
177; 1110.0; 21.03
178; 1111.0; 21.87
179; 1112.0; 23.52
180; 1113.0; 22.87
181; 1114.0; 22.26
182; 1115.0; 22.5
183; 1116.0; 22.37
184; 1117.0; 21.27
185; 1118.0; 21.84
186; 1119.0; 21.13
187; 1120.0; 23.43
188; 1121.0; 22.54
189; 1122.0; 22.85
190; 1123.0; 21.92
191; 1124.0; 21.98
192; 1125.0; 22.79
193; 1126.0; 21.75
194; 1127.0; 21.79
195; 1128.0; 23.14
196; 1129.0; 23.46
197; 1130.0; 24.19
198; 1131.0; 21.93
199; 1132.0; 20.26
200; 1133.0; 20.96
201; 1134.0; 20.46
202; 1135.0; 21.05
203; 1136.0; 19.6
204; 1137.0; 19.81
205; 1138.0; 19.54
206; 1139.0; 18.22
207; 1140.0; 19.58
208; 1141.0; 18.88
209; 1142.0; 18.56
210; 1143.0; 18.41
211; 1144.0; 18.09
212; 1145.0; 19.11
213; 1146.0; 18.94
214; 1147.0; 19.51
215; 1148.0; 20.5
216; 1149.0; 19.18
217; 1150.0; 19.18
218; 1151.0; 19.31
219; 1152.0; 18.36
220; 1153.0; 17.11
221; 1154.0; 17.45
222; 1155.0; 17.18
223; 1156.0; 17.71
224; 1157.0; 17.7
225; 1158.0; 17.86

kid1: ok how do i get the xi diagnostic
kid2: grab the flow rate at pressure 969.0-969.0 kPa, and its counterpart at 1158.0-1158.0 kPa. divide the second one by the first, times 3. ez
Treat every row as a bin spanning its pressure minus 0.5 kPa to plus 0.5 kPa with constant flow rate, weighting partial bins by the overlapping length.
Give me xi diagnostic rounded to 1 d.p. 1.5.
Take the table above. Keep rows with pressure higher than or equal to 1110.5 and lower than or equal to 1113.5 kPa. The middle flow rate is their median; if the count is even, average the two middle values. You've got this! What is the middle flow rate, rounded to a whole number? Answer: 23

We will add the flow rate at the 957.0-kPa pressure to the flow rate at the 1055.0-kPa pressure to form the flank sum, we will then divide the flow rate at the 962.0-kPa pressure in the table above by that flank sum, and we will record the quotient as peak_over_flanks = 0.56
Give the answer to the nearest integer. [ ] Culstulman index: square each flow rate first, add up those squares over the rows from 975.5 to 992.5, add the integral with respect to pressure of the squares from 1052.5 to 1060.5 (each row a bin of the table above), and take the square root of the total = 150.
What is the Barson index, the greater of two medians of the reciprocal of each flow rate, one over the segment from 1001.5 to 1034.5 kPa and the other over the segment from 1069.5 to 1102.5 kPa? 0.055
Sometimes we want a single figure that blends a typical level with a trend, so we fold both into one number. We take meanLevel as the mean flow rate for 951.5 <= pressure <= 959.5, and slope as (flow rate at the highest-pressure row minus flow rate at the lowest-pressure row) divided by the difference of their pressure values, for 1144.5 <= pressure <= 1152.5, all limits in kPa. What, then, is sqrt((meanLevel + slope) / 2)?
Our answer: 4.5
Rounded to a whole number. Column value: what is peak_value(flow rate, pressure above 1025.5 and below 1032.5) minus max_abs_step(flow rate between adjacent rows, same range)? 27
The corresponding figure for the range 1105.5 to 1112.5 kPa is 22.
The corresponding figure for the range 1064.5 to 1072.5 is 16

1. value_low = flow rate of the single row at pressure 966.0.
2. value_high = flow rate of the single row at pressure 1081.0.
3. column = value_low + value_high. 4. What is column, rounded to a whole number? 49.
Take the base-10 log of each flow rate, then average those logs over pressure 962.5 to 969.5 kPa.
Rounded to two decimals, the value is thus 1.54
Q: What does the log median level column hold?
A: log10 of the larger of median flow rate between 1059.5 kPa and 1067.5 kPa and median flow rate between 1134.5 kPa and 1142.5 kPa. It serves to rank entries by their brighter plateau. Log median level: 1.29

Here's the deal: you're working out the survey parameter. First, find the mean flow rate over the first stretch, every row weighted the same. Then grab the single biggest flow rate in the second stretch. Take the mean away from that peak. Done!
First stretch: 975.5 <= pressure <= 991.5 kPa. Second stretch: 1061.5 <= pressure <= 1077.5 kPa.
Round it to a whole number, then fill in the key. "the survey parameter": -14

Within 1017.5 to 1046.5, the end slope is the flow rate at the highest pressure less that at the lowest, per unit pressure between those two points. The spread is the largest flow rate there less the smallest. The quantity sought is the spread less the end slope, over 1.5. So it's 4.8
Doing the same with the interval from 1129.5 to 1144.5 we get 4.4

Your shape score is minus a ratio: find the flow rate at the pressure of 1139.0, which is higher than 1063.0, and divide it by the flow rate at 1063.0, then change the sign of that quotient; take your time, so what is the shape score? -1.0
